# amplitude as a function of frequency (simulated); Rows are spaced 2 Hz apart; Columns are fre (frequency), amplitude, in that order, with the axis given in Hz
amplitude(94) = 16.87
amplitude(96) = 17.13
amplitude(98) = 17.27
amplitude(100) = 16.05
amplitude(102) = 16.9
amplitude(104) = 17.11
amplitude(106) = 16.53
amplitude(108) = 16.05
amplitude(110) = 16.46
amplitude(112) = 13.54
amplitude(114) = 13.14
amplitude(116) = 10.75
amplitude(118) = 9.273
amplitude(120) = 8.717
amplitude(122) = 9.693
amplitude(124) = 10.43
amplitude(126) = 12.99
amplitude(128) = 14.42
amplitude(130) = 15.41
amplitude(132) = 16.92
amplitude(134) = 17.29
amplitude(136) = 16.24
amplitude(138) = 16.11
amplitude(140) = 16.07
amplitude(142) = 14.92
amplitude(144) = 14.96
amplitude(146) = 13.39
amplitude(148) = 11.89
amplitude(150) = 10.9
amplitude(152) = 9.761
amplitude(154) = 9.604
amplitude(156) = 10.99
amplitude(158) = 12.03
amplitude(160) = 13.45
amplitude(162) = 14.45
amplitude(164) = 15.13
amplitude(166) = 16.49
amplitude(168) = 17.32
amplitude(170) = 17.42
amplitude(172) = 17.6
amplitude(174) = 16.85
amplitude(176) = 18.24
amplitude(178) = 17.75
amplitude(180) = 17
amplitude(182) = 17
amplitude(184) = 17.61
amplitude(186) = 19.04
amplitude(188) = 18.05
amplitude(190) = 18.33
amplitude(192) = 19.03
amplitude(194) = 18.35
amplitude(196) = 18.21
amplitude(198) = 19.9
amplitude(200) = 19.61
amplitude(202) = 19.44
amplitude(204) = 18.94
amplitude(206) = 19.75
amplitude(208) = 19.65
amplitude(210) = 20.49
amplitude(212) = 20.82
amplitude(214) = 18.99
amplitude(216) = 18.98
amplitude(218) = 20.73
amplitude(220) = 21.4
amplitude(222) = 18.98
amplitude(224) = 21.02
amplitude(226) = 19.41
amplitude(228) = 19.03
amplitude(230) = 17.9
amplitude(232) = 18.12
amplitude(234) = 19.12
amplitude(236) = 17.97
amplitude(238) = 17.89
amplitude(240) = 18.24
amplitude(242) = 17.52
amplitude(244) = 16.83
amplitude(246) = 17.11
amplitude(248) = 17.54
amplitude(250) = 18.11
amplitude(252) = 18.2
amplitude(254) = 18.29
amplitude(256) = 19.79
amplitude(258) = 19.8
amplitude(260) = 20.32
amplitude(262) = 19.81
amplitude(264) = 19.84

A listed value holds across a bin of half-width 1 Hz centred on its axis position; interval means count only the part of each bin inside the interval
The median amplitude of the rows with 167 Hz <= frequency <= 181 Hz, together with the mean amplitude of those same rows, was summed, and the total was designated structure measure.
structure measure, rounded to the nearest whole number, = 35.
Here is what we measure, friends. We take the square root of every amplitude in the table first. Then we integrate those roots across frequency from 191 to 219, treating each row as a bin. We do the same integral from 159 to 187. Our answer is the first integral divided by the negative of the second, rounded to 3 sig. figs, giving -1.08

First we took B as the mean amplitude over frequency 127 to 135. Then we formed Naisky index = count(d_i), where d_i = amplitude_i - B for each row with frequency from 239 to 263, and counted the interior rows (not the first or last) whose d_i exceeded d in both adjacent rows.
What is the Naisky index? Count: 1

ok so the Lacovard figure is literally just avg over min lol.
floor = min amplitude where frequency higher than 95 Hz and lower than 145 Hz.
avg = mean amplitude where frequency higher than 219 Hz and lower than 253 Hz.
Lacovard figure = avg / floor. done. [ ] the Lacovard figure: 2.12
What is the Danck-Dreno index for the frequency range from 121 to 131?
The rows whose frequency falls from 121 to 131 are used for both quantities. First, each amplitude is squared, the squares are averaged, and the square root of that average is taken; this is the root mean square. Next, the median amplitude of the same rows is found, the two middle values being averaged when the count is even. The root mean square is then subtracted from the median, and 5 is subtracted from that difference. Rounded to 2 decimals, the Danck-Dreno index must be -4.79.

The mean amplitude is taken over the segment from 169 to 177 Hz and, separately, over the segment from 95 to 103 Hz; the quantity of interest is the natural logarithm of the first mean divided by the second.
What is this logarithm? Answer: 0.04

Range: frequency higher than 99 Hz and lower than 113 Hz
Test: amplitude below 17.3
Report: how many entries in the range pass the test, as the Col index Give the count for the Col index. 7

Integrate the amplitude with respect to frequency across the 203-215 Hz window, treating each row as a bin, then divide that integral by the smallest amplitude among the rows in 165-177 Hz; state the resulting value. 14.4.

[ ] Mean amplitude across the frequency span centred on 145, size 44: 13.8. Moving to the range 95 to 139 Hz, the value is 14.5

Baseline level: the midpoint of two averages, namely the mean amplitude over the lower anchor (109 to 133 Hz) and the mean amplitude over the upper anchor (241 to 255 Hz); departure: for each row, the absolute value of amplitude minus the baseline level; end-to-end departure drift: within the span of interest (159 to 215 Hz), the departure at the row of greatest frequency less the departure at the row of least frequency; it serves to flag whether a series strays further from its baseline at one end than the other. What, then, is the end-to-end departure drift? 2.1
